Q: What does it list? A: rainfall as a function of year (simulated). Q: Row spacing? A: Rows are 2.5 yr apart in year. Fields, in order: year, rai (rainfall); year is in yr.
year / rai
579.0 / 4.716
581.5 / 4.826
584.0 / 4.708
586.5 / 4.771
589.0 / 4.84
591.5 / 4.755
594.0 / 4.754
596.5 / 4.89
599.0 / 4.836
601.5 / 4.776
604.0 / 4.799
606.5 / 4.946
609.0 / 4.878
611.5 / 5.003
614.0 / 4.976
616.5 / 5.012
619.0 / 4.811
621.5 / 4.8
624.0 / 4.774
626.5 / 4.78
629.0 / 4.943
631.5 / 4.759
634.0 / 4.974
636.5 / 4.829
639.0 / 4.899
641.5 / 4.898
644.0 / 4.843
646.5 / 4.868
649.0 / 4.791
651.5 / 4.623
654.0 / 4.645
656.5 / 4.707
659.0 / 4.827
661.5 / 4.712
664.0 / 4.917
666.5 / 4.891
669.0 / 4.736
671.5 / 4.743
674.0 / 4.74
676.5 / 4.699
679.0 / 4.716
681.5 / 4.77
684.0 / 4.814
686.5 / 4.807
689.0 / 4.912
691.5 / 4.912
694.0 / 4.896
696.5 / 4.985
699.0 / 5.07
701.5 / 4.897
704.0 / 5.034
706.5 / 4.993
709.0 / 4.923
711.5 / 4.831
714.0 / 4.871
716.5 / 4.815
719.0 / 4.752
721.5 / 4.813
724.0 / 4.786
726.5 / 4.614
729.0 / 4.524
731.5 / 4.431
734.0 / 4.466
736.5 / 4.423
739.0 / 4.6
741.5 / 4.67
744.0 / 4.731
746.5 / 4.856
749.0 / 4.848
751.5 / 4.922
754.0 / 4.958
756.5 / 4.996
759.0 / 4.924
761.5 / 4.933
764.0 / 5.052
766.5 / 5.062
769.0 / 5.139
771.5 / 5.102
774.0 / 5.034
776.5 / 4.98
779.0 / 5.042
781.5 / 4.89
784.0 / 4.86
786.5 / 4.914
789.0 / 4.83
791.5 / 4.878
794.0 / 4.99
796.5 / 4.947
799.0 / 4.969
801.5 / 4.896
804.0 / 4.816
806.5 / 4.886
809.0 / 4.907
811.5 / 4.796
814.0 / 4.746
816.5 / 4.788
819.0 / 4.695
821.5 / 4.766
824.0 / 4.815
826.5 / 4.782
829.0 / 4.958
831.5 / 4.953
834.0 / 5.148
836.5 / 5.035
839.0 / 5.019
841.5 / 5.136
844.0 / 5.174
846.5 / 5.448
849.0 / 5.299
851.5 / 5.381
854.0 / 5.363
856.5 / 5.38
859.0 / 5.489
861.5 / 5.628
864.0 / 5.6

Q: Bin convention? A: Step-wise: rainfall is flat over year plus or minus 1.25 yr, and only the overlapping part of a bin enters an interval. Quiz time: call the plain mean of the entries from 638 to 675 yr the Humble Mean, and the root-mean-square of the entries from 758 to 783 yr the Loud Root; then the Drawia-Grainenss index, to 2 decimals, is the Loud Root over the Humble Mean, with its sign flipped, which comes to -1.05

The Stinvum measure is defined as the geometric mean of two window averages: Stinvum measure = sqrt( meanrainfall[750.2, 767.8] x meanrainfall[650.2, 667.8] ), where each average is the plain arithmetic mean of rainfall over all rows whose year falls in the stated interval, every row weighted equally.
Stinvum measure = 4.87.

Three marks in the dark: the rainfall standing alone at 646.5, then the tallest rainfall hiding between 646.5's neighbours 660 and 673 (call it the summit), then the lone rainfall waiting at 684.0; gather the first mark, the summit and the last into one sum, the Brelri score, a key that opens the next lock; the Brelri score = 14.6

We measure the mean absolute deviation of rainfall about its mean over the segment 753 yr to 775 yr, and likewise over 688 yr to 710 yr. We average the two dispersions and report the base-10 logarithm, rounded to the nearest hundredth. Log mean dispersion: -1.23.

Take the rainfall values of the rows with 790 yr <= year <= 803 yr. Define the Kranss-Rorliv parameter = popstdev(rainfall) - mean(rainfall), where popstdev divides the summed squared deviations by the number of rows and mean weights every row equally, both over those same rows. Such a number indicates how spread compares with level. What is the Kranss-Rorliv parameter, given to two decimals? -4.89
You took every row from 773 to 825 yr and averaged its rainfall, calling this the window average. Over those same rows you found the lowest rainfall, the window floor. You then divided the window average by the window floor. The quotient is 1.04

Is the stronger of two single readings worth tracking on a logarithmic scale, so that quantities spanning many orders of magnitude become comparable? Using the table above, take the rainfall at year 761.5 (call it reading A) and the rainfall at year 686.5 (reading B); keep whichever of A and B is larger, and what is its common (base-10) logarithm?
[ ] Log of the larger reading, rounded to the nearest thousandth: 0.693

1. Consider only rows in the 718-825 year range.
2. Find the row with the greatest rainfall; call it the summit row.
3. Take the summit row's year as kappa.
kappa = 769.0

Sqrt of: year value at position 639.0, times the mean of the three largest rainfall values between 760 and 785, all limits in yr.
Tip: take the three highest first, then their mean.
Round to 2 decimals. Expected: 5.00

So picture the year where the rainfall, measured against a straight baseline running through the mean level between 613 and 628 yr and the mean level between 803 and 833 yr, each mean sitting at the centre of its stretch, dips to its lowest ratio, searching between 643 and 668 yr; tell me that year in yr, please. 651.5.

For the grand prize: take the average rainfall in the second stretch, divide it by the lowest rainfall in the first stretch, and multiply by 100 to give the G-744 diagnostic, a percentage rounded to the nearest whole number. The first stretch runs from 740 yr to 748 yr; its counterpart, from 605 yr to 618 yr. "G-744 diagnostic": 106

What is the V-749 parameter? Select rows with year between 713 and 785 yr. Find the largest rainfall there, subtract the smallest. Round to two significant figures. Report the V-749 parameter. 0.72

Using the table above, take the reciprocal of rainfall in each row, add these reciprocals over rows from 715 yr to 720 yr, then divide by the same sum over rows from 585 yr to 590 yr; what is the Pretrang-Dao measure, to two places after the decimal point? 1.00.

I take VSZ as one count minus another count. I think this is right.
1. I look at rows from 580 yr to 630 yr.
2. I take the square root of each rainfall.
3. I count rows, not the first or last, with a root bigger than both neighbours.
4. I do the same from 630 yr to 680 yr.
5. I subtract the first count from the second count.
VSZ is 1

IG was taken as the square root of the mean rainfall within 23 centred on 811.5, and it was 2.19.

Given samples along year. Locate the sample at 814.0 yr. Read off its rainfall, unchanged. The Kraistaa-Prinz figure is 4.746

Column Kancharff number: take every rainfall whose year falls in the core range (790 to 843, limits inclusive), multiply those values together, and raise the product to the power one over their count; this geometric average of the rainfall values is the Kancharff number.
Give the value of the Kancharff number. 4.90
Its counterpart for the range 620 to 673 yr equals 4.81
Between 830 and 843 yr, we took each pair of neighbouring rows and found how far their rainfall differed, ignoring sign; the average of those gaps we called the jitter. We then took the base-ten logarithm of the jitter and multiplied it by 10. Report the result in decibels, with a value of -9.6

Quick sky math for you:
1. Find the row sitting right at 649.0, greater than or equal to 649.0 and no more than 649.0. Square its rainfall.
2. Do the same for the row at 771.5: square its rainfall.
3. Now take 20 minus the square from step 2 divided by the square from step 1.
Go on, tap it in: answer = 18.87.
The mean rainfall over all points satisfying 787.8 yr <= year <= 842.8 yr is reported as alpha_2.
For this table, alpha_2 4.90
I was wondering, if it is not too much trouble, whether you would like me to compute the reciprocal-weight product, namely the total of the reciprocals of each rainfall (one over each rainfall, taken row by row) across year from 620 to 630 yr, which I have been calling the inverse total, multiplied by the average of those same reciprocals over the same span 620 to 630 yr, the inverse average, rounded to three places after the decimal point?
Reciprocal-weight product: 0.172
